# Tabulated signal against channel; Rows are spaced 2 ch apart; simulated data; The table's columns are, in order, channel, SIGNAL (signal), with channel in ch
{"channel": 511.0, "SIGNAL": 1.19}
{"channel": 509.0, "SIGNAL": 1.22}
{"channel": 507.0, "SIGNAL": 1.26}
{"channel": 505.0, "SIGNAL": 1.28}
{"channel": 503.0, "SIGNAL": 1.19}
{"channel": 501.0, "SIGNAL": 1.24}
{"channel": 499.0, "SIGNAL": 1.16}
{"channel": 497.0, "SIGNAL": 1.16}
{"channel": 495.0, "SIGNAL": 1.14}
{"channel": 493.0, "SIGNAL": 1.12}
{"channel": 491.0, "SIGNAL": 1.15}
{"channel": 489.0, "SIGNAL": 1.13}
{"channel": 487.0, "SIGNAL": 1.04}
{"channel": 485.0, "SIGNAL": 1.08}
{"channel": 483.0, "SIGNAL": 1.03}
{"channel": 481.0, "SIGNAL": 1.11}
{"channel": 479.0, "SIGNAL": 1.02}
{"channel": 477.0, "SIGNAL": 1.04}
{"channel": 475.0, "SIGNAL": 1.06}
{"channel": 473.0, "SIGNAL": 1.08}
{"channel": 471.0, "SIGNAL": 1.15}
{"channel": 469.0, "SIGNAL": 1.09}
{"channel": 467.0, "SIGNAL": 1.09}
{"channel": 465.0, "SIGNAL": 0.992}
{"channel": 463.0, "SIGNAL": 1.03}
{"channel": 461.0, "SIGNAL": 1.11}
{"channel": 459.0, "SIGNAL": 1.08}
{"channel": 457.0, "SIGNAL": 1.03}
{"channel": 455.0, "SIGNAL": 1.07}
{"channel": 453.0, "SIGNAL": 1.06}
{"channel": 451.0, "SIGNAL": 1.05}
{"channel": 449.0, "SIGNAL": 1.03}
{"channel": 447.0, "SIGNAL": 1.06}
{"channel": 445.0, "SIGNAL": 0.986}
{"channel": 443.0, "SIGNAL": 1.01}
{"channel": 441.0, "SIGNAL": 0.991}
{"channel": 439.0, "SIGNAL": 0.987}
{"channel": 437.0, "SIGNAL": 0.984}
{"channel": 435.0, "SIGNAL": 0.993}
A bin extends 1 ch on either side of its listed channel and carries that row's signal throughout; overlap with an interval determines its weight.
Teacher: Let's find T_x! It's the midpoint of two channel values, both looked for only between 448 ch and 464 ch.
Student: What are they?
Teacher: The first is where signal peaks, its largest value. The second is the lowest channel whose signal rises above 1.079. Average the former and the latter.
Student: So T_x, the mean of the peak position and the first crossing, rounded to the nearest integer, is 460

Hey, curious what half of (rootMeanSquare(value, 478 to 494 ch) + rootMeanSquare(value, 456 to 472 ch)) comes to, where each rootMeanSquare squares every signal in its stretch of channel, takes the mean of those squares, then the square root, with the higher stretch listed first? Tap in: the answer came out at 1.08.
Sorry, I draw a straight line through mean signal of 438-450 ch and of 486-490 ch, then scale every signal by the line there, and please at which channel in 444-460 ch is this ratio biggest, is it 447.0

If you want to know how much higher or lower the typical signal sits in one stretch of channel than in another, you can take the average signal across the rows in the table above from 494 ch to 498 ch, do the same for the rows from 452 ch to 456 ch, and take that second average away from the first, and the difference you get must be 0.085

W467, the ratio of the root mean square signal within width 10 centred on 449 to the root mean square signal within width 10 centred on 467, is 0.97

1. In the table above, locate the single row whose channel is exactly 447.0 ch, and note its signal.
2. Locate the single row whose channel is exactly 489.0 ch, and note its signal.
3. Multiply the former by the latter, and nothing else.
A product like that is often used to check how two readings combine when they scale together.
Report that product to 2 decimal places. 1.20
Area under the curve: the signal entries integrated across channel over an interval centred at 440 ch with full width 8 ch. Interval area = 7.9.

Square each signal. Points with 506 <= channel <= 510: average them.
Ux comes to 1.54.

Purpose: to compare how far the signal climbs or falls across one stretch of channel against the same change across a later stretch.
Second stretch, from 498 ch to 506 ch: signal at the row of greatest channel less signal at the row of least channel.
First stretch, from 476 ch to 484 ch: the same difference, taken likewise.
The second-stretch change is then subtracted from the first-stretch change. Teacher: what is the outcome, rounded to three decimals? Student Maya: -0.130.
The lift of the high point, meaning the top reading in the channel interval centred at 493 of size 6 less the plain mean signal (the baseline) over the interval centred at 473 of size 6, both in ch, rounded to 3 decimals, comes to 0.053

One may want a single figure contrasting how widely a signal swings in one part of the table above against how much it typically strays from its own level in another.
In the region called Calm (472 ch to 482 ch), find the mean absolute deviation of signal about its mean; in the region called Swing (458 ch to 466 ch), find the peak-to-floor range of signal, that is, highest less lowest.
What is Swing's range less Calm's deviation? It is 0.092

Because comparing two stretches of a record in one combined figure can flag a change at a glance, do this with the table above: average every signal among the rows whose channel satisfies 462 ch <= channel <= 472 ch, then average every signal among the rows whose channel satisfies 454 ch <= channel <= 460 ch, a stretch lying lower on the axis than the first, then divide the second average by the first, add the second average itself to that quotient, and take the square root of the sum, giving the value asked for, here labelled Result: 1.43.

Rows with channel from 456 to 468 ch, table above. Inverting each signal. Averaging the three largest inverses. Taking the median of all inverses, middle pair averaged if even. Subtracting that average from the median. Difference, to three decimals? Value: -0.035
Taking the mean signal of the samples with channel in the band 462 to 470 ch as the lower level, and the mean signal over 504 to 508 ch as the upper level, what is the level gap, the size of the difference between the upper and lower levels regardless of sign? 0.22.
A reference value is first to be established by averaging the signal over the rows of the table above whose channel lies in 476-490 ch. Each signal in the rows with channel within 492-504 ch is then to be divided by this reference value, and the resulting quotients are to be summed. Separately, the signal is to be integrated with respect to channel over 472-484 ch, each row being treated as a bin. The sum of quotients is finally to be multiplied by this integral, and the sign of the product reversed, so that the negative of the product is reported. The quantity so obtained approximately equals -84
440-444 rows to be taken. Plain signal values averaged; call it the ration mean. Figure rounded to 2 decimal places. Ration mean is 1.00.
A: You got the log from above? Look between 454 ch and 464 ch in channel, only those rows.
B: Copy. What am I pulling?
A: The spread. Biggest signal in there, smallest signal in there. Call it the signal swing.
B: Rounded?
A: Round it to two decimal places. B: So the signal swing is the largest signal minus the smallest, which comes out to 0.08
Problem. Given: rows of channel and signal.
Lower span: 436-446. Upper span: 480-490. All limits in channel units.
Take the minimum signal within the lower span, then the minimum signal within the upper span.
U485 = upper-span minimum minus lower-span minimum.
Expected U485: 0.046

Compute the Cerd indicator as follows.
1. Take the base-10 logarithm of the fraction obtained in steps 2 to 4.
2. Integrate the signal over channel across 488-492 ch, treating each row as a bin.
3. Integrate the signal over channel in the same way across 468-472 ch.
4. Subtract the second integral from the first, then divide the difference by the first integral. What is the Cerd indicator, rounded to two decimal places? -1.76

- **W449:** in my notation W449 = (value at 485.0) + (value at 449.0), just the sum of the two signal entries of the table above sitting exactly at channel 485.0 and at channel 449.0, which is 2.11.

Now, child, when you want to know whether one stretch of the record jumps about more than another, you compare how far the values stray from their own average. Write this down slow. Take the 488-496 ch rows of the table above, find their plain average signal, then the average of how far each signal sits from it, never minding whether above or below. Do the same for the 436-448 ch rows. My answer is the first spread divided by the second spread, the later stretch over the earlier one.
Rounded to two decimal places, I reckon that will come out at 0.47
